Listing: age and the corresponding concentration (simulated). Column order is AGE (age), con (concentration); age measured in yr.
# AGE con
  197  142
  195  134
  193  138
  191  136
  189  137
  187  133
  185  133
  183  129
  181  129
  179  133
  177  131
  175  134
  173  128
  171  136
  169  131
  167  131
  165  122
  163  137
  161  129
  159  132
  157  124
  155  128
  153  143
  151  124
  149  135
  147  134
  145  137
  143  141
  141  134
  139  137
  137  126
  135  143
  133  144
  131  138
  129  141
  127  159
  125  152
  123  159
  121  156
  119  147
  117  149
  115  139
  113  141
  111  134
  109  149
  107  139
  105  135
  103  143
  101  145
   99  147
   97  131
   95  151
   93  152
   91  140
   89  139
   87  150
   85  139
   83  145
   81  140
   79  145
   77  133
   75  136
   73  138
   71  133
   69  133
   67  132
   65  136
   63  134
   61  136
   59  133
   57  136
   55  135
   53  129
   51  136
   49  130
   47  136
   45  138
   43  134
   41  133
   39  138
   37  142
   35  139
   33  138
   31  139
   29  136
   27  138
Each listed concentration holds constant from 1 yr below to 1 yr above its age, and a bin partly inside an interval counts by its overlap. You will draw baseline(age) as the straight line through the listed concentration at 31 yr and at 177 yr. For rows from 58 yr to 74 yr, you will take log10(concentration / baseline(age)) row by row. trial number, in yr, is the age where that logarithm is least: 67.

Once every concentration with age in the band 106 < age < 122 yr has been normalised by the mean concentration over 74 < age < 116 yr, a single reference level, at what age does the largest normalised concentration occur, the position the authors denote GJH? 121 yr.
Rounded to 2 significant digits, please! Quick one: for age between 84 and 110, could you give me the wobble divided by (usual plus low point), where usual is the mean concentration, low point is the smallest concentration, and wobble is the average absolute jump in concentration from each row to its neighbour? 0.030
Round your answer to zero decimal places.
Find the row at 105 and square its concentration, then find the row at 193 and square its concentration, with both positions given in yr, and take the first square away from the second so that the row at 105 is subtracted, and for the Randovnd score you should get 819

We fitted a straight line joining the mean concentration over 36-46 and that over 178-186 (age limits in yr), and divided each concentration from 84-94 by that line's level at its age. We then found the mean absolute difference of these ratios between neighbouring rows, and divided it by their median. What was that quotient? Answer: 0.063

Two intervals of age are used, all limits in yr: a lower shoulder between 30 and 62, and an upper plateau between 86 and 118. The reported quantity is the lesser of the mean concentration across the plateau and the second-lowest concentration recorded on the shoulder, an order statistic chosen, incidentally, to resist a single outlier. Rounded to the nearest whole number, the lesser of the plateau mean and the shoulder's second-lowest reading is 130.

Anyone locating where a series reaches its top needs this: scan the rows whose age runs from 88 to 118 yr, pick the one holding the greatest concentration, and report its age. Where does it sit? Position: 93 yr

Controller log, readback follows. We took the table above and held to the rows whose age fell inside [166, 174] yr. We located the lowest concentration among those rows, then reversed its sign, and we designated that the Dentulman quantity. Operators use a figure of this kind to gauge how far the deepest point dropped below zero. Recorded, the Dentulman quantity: -128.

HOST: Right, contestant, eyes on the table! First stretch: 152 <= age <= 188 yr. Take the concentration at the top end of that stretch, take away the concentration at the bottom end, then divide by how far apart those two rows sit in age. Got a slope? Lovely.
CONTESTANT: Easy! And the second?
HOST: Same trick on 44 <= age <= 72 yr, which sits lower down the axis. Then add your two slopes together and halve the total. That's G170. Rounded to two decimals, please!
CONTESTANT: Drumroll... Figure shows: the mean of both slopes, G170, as -0.24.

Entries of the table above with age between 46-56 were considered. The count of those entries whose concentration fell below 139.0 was 5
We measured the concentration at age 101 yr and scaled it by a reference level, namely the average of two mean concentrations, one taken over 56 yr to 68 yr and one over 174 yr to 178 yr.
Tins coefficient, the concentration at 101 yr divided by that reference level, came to 1.09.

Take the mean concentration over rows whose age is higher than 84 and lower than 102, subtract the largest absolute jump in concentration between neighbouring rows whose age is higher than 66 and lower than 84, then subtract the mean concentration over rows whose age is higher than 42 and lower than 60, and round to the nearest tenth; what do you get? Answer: -2.3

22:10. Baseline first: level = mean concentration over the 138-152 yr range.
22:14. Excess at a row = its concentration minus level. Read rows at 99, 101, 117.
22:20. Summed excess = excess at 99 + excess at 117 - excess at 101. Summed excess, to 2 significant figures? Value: 16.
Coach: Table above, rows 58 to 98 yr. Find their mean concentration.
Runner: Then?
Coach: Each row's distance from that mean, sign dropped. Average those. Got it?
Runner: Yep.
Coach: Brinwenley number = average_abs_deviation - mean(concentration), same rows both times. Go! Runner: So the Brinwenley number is -134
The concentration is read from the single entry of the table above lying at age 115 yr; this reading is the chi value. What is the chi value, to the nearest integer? 139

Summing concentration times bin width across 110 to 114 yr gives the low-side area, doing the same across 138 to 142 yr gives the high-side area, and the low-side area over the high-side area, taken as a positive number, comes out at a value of 1.01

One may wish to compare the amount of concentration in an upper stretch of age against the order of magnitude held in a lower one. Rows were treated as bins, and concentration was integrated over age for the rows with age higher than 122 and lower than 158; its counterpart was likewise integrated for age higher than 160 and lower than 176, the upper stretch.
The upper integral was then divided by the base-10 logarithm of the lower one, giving 567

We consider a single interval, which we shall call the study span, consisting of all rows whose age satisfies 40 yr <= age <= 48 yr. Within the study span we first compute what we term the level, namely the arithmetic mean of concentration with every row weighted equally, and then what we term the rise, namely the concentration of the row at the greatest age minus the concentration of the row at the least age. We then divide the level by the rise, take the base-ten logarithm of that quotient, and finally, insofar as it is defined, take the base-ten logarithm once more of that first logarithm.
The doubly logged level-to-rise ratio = 0.22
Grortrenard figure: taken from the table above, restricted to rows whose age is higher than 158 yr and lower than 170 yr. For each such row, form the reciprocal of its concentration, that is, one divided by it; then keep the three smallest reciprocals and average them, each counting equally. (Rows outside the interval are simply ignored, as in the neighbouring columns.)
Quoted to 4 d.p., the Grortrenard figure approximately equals 0.0075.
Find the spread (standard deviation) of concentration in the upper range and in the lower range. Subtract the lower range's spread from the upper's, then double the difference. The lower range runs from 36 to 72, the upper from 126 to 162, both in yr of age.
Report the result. 11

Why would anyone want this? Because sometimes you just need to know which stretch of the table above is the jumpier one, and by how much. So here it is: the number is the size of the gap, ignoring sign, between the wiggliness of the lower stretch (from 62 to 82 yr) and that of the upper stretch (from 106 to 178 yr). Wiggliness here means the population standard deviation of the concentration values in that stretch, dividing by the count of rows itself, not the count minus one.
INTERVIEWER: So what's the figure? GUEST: 5.5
